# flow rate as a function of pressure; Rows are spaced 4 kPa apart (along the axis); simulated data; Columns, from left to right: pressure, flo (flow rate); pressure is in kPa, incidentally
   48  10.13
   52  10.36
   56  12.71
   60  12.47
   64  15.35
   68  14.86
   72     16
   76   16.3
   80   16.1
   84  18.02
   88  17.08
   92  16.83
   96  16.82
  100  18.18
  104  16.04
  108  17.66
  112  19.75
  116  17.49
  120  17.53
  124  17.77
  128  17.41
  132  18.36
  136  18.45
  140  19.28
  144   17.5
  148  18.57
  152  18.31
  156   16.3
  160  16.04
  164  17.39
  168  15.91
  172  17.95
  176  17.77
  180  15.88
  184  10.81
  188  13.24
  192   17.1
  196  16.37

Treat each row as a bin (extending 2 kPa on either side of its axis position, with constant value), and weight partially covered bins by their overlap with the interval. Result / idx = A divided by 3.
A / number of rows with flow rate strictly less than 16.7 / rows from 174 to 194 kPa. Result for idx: 1.0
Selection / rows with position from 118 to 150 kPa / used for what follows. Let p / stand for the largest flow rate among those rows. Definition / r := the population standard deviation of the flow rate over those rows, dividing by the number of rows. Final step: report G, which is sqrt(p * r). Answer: 3.5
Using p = 19.28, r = 0.6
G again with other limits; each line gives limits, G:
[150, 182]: 4.2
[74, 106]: 3.7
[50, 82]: 5.8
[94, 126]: 4.4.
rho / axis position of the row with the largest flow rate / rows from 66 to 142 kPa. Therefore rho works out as 112 kPa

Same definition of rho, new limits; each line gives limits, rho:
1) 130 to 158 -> 140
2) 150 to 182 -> 152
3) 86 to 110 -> 100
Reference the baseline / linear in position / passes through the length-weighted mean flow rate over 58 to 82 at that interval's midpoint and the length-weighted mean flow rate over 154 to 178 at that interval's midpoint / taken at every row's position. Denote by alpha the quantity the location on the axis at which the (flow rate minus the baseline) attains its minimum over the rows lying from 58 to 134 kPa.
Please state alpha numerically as 60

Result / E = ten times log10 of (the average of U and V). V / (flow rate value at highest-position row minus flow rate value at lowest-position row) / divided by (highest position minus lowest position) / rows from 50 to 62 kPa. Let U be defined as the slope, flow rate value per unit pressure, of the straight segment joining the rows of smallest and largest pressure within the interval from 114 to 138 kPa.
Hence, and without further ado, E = -8.1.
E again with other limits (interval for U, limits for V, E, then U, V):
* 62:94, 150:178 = -18.2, 0.05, -0.02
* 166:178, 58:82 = -6.8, 0.23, 0.18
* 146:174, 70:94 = -21.1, -0.03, 0.04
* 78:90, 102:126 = -9.8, 0.12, 0.09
